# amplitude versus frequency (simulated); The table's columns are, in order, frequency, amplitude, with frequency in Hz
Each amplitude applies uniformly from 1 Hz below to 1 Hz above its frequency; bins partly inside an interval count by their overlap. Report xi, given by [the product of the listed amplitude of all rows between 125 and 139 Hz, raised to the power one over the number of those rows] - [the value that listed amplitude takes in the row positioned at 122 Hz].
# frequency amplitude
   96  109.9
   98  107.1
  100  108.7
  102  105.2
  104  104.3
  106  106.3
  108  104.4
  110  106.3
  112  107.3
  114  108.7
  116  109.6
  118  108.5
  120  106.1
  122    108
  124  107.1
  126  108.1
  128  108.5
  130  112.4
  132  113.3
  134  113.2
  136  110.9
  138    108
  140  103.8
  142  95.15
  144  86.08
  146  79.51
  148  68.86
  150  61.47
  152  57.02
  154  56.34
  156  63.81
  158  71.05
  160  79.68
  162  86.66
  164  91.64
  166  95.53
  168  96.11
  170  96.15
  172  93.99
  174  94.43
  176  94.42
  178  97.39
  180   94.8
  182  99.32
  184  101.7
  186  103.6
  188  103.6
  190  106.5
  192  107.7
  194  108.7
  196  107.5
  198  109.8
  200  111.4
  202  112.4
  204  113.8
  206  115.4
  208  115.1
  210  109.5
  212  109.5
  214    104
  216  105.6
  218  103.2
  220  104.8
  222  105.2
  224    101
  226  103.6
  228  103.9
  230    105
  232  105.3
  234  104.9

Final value 3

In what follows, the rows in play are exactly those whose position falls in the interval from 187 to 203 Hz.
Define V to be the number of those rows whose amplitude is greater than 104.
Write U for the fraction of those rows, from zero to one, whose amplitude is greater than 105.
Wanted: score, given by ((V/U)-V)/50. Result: 0.02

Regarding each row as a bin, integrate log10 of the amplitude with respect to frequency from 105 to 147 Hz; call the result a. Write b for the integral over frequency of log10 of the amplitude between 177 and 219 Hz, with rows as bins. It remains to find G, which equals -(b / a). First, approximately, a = 84.9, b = 85.2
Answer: -1.00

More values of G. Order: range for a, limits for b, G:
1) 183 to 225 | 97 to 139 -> -1.00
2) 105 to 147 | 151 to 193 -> -0.96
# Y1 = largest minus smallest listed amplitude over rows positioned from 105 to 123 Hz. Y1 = 5.2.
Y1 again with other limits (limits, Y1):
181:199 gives 10.5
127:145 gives 27.2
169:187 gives 9.6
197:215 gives 11.4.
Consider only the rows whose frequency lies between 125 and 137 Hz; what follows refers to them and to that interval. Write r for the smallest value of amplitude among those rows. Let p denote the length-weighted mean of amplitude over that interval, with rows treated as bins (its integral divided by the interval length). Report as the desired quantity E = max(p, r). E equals 111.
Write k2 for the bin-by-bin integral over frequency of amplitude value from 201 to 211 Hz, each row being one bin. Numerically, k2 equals 1132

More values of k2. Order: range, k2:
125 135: 1111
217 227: 1036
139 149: 867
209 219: 1064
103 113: 1057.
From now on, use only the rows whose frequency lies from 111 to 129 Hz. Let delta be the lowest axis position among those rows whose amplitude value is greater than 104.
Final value 112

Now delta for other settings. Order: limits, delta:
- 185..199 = 190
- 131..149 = 132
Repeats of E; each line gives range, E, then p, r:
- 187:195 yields 107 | 107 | 103.6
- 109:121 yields 108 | 108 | 106.1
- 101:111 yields 105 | 105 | 104.3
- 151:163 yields 69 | 69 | 56.34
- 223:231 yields 103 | 103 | 101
